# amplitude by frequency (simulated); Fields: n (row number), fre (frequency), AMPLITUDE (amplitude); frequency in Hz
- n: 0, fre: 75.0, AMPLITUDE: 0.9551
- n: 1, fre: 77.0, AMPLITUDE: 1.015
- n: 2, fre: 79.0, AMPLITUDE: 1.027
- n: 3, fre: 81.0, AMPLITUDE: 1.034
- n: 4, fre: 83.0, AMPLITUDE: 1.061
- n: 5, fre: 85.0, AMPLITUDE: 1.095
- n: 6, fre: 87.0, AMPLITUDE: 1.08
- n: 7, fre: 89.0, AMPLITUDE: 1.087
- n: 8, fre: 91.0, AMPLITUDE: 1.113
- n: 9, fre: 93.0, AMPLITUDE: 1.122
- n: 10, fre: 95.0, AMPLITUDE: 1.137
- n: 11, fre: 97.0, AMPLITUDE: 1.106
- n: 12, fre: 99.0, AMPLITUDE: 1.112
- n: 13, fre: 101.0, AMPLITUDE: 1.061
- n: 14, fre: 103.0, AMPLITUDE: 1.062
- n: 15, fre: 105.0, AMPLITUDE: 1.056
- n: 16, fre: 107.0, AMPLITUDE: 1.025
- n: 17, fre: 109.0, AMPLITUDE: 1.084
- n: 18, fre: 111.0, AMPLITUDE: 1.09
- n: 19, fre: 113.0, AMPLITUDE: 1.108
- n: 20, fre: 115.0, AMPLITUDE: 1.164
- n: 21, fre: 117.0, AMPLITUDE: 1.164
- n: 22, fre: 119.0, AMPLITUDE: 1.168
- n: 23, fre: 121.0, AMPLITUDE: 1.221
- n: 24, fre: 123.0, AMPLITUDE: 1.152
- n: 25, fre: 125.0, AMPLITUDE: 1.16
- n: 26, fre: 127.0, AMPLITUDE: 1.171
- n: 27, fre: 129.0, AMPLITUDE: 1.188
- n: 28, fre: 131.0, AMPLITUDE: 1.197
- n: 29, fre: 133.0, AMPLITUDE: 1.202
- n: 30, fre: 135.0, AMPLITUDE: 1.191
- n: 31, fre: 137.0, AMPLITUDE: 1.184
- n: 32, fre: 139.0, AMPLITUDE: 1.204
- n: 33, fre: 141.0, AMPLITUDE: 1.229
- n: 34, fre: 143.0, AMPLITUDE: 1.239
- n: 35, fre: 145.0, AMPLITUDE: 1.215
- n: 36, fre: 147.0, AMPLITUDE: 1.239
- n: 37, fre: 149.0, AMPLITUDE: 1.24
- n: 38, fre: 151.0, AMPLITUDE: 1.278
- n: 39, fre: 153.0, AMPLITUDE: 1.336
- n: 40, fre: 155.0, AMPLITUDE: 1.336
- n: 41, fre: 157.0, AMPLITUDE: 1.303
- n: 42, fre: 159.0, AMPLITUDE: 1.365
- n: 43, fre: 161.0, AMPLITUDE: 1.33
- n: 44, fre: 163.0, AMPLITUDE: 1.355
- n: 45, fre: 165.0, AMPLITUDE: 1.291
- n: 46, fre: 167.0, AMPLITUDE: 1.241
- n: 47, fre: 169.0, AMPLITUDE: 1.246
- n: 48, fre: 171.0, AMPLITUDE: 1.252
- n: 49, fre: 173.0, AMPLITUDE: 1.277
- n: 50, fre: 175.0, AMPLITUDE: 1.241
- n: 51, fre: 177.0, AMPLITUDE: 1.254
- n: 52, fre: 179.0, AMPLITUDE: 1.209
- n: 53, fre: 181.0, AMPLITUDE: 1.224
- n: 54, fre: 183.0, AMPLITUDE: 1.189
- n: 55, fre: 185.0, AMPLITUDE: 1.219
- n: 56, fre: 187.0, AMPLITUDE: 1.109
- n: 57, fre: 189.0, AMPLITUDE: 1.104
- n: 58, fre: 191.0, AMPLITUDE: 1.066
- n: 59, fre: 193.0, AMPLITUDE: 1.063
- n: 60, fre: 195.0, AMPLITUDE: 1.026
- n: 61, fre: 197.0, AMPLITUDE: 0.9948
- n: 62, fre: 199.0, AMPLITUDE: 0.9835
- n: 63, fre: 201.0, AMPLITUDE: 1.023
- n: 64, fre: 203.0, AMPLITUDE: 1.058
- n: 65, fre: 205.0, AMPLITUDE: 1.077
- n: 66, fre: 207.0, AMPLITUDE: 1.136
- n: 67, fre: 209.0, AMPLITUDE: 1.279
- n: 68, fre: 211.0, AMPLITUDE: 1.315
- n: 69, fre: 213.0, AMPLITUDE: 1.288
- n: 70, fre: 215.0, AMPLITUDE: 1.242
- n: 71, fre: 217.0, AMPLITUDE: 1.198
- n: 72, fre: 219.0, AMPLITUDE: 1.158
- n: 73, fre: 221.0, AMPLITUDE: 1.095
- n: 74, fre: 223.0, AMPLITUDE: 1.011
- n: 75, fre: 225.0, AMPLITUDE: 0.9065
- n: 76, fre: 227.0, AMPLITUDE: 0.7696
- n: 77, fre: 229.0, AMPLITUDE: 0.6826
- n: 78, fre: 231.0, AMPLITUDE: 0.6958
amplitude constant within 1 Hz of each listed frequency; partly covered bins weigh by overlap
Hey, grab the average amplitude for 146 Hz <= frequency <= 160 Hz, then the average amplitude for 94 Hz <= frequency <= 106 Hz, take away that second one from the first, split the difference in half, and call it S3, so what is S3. 0.11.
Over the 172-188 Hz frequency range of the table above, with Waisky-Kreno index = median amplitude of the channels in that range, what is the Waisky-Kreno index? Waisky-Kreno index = 1.22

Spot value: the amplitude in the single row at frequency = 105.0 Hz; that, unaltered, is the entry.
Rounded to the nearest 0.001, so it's 1.056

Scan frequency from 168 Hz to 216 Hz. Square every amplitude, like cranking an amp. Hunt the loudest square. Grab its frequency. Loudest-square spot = 211.0 Hz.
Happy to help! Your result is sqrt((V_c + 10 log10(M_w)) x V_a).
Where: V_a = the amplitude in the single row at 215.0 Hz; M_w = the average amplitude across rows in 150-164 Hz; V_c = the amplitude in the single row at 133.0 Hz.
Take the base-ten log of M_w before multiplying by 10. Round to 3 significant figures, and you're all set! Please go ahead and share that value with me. 1.74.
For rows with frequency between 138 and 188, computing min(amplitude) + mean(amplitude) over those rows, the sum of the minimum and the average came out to 2.37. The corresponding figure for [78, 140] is 2.15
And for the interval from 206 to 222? 2.31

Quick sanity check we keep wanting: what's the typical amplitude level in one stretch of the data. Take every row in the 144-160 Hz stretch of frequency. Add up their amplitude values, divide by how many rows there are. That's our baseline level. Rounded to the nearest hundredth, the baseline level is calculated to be 1.29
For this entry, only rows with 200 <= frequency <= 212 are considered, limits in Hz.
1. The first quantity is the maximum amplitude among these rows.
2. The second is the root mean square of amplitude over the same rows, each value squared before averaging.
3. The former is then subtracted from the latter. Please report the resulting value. -0.16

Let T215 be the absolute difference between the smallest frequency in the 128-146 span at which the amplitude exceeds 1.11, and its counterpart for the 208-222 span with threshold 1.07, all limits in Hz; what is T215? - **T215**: 80 Hz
